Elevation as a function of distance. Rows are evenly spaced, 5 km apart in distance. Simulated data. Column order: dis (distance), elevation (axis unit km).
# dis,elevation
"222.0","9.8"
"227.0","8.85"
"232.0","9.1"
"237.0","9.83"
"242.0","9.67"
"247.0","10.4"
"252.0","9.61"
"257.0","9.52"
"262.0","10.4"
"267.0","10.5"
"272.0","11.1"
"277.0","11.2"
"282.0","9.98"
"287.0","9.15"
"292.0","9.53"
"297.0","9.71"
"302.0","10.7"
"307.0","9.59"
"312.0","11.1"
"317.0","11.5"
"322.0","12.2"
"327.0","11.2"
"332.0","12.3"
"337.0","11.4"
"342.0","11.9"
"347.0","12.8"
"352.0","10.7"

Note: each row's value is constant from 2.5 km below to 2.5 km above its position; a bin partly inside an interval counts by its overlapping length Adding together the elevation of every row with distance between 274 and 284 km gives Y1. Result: 21.2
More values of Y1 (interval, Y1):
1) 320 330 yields 23.4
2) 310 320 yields 22.6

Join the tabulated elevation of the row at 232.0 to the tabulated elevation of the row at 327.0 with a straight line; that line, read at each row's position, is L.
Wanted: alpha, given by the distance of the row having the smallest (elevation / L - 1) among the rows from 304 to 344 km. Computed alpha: 307.0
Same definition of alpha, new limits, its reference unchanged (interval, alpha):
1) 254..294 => 287.0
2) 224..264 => 227.0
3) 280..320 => 287.0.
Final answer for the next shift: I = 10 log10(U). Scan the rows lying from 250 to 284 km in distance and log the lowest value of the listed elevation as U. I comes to 9.8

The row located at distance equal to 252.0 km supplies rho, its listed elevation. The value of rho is 9.61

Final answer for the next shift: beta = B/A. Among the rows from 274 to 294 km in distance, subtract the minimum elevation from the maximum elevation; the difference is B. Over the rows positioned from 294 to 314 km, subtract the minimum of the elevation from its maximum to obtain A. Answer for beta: 1.4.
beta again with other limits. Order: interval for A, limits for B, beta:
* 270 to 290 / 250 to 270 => 0.5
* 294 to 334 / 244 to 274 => 0.6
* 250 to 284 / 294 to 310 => 0.7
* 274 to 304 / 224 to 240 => 0.5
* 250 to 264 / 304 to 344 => 3.1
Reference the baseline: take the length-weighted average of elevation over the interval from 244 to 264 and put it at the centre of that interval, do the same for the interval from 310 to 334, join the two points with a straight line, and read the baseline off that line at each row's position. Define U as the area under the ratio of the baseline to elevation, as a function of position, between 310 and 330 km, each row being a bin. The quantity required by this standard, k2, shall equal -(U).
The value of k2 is -20.2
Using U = 20.2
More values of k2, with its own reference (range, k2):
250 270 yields -20.2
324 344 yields -20.5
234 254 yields -19.7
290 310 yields -22.4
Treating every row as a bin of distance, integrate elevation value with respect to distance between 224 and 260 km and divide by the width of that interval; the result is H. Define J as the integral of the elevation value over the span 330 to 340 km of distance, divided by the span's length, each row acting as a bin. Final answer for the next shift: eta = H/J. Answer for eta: 0.81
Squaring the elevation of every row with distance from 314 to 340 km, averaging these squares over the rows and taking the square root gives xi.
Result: 11.7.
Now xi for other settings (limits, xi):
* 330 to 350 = 12.1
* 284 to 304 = 9.8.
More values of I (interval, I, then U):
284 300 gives 9.6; 9.15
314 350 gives 10.5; 11.2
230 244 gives 9.6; 9.1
